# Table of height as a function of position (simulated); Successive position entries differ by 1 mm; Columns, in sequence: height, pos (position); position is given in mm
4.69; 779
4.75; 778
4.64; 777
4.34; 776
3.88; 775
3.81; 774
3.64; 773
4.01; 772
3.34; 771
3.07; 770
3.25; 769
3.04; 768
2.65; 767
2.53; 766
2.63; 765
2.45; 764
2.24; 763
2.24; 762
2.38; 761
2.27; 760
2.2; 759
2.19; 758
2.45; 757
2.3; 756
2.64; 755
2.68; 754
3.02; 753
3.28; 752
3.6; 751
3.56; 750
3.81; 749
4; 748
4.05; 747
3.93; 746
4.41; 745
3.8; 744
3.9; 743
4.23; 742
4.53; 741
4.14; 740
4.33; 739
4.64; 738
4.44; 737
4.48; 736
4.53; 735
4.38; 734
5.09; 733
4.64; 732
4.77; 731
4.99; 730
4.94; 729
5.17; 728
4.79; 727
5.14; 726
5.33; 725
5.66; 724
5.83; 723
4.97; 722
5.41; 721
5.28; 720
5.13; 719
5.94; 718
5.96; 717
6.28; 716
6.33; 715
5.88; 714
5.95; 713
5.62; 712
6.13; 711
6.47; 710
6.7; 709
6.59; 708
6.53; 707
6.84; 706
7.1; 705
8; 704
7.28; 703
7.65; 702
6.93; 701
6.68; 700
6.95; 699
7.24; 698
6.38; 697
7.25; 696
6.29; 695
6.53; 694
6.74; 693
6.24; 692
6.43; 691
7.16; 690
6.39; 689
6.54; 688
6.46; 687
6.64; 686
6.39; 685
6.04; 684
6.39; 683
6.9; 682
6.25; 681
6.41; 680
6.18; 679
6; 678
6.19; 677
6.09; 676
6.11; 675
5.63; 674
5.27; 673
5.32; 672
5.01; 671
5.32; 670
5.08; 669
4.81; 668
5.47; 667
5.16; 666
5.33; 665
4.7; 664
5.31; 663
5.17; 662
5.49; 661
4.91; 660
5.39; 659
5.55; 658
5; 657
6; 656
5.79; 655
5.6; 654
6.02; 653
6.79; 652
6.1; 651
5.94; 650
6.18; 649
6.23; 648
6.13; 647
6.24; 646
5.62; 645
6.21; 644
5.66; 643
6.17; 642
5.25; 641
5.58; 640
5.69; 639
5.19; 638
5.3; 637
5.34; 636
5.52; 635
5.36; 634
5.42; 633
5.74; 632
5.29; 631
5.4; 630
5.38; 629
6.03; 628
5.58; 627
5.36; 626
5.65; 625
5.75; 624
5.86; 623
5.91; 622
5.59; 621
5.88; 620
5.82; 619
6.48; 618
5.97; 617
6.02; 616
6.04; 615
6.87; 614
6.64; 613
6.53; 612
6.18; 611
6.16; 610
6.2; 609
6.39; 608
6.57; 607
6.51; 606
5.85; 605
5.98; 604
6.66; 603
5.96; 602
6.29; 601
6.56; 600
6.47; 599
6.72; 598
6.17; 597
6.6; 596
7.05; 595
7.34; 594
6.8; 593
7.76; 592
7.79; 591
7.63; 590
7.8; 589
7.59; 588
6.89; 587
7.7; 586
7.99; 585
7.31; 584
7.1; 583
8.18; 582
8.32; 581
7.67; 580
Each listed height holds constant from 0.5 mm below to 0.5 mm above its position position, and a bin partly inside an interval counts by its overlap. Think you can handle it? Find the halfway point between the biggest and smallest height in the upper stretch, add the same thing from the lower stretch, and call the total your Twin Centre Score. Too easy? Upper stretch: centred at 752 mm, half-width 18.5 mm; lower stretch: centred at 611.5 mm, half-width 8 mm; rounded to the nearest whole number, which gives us 10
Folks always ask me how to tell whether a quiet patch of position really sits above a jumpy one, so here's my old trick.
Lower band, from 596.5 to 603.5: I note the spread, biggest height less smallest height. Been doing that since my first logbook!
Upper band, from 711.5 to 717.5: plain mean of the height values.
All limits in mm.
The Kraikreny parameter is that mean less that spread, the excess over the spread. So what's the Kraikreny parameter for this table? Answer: 5.2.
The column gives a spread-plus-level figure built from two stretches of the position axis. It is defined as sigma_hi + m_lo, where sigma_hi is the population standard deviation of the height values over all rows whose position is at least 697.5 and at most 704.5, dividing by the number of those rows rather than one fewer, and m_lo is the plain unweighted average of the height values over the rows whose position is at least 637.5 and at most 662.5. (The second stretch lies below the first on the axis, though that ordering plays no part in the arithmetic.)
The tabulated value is 6.2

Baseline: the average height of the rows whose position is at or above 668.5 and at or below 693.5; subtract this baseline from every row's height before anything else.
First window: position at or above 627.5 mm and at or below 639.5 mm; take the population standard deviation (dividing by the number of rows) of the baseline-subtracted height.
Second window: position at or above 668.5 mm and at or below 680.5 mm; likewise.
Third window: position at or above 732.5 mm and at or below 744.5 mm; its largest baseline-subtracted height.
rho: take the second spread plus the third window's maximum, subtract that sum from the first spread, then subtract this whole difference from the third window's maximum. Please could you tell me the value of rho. -1.8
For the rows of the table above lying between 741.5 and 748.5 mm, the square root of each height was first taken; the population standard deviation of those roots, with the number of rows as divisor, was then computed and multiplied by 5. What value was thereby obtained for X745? 0.24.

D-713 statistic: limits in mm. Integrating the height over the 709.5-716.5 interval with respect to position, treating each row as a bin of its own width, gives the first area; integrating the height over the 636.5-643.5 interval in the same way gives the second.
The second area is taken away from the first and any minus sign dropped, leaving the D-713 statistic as 3.8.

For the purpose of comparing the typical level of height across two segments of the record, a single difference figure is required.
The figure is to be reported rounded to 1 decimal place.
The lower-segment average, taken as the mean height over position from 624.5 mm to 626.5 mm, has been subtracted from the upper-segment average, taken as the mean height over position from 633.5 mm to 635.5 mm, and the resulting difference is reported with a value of -0.1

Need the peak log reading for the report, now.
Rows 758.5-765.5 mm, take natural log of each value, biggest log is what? 0.97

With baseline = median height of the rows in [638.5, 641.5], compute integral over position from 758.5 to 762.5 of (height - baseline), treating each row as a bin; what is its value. -13.2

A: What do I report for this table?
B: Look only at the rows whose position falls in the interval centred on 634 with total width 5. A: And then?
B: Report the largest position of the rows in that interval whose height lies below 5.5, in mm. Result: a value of 636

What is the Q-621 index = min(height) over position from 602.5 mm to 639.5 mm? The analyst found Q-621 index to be 5.19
